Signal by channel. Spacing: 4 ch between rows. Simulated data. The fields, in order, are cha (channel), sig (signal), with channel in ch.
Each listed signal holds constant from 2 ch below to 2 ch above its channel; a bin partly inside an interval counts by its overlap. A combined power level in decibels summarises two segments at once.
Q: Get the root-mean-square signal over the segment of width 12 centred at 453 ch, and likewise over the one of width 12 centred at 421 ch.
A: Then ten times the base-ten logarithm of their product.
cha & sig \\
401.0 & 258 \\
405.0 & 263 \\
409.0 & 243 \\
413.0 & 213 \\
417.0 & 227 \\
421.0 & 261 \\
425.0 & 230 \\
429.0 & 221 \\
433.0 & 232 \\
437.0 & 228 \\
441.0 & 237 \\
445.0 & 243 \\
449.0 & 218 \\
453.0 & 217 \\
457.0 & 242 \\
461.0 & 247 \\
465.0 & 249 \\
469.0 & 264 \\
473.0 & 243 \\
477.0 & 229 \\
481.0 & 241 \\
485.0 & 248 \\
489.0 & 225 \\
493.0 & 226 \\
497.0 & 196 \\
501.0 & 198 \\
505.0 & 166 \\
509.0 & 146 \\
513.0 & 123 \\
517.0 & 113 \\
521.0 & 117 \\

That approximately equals 47.34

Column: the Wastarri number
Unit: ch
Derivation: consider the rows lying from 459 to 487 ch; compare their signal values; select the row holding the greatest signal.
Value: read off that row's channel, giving 469.0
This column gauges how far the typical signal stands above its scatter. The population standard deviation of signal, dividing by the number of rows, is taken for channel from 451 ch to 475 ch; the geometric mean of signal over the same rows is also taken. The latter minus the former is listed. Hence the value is 229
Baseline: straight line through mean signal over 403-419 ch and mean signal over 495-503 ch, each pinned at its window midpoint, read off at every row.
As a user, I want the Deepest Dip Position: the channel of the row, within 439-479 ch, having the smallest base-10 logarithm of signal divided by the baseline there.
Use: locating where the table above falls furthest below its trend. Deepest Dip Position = 449.0 ch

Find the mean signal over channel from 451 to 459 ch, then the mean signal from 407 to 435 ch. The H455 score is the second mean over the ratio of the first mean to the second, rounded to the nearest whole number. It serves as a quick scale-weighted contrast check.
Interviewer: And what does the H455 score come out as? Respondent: 235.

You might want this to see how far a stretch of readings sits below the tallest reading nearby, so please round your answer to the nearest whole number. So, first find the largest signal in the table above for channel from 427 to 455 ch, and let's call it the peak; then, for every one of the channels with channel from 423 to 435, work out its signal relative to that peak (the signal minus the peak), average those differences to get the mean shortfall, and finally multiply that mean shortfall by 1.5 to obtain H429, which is -23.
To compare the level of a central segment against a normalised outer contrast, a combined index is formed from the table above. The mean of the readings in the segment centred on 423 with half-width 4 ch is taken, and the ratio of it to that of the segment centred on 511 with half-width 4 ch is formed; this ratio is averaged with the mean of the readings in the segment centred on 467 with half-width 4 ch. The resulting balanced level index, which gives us 129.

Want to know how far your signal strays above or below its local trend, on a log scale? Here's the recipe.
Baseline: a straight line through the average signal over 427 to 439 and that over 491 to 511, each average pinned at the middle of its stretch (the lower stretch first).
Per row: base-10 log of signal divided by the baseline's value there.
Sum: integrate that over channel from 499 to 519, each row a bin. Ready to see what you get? -1.9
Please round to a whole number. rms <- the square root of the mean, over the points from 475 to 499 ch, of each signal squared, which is 228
